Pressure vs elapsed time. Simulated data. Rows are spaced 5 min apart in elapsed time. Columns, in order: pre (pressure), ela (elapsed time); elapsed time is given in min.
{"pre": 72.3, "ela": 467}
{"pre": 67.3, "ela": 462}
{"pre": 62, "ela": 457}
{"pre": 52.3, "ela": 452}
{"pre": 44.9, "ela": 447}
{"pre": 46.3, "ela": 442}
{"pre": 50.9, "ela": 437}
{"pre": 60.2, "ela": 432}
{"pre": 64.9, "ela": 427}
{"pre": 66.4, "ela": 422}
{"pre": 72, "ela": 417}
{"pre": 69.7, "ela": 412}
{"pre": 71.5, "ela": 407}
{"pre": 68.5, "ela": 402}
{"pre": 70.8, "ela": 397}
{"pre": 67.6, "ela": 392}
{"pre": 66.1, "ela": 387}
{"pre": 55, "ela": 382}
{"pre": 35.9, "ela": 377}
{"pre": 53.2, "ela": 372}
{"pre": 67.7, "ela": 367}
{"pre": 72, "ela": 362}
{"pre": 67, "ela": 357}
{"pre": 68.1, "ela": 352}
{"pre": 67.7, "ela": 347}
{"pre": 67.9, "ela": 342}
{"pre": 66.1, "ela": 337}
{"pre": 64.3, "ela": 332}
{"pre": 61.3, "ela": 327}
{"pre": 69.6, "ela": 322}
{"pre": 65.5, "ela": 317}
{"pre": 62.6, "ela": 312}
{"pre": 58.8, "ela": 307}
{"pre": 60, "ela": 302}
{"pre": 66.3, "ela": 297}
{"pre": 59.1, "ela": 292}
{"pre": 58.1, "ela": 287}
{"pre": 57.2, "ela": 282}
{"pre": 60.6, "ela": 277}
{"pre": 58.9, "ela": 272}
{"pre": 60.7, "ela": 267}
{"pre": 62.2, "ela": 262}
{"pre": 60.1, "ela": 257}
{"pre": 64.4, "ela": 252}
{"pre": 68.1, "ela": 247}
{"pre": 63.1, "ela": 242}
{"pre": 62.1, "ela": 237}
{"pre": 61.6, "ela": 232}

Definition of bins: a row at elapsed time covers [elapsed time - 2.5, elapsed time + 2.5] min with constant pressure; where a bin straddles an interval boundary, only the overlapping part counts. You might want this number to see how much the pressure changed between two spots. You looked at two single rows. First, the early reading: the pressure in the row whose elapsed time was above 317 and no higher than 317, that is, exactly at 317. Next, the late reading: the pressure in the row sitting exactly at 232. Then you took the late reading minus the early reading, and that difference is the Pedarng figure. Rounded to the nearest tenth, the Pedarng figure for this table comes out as -3.9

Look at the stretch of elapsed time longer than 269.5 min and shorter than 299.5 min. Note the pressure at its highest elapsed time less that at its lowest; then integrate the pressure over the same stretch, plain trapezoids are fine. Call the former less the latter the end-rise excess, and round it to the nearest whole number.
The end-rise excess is -1794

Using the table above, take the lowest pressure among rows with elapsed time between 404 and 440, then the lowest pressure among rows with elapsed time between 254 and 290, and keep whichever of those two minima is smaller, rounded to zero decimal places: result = 51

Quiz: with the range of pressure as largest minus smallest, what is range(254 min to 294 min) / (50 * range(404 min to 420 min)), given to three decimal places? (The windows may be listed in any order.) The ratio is 0.043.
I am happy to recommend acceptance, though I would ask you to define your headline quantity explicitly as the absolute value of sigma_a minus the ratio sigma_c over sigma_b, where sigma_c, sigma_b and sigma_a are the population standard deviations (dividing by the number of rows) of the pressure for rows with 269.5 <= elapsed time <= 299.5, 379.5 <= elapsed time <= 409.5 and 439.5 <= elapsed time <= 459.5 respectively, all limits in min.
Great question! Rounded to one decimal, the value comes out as 6.2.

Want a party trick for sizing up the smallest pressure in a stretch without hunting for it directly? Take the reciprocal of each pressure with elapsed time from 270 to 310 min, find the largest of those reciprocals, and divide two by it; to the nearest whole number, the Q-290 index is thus 114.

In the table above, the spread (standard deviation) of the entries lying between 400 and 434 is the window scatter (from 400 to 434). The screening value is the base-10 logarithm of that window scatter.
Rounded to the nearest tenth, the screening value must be 0.6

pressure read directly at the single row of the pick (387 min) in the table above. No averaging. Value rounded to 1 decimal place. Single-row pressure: 66.1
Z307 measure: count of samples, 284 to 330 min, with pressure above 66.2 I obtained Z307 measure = 2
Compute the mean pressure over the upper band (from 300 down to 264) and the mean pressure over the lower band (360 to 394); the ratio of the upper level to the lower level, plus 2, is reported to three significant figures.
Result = 3.01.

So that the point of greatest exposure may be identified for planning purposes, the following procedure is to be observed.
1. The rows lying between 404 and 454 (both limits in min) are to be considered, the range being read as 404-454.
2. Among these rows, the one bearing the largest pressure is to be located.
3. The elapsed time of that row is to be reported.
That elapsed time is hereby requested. 417 min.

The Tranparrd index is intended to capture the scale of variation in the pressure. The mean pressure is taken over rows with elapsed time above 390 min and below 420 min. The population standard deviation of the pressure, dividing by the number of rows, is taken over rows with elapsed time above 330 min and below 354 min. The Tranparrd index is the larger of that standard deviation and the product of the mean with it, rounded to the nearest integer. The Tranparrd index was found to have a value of 101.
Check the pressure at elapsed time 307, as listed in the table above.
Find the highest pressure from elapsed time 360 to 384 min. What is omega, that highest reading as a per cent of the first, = 122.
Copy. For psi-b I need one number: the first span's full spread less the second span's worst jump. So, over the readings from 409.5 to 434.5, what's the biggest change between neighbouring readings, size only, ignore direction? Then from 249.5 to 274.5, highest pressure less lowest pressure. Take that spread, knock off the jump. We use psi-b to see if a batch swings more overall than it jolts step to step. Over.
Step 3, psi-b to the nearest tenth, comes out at -0.1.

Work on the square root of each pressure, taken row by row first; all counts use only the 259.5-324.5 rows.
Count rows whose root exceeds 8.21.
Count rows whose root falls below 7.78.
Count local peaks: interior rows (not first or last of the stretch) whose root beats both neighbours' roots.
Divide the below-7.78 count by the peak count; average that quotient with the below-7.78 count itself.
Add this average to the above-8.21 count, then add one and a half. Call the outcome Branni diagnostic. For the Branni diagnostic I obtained 7.0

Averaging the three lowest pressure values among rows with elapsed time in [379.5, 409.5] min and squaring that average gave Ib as 3956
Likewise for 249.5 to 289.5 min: 3372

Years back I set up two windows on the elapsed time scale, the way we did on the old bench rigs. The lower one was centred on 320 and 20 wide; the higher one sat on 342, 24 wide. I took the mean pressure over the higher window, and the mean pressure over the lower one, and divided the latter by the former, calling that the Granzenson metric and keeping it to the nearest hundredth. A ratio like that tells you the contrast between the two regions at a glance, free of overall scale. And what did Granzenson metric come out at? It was 0.97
